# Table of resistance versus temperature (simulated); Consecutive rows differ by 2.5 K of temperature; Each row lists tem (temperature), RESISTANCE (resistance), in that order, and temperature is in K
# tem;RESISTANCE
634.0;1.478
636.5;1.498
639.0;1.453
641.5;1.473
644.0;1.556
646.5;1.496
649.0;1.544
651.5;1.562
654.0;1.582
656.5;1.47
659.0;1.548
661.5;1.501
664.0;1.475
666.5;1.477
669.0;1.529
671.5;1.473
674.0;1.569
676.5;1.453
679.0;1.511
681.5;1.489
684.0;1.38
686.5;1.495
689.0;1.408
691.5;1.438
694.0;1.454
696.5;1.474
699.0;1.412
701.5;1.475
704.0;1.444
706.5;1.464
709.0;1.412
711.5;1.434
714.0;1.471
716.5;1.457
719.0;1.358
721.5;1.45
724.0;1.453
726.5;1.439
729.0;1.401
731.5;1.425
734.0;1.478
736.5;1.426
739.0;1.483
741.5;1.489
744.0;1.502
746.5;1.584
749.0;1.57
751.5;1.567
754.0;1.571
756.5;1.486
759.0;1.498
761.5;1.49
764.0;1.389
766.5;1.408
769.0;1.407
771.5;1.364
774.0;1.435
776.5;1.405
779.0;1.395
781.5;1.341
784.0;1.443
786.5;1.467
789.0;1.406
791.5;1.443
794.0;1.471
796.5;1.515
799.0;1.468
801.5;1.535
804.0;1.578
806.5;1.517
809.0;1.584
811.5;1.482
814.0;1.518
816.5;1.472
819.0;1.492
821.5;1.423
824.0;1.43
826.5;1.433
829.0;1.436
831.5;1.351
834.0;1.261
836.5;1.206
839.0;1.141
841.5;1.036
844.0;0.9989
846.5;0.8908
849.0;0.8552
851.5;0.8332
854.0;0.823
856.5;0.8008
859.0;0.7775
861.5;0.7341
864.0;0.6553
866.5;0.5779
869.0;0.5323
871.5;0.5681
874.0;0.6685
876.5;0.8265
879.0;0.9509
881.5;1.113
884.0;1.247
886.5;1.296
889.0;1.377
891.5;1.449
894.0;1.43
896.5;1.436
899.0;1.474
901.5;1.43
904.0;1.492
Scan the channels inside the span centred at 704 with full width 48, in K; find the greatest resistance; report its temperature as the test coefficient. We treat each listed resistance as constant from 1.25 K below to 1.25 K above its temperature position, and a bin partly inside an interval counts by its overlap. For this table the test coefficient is 686.5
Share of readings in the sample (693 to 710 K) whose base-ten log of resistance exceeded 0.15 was 0.71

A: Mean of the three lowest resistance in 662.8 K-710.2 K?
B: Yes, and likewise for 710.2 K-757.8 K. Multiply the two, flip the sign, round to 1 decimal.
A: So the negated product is -2.0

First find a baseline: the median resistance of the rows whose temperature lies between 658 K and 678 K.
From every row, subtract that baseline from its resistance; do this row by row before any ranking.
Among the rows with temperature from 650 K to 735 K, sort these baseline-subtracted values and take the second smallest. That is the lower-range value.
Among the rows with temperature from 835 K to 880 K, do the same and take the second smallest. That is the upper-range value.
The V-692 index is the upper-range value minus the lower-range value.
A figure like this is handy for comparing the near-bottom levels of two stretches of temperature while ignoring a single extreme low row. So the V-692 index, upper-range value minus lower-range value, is -0.81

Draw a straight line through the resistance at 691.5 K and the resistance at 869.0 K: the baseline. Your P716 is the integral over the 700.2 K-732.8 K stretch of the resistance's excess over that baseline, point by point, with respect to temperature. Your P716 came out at 4.1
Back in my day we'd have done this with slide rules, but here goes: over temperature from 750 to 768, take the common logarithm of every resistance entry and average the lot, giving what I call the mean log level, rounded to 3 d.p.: 0.172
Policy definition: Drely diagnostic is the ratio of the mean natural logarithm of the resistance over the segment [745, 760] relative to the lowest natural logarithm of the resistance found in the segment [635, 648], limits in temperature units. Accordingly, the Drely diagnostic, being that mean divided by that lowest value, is 1.17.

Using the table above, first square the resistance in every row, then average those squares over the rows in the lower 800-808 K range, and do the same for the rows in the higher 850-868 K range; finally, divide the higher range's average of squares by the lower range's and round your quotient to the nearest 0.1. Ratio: 0.2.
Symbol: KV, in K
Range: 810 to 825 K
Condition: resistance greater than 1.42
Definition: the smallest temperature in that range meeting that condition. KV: 811.5 K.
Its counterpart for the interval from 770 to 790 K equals 774.0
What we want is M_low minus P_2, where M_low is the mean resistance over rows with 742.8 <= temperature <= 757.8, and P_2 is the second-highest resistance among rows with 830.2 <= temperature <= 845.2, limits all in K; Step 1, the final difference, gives 0.29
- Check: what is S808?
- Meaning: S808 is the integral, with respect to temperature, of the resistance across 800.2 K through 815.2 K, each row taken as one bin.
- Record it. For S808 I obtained 23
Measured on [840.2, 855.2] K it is 14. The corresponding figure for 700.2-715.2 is 22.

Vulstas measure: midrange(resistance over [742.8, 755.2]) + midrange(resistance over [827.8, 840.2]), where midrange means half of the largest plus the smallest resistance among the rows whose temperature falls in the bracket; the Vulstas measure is 2.83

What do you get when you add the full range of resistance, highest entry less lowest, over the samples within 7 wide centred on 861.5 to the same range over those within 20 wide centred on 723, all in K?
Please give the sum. 0.24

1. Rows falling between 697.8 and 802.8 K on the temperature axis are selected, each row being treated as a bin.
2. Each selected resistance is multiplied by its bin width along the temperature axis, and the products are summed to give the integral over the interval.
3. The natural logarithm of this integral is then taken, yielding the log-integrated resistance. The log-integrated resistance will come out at 5.0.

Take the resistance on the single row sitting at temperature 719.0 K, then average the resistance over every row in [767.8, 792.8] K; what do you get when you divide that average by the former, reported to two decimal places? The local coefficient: 1.04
